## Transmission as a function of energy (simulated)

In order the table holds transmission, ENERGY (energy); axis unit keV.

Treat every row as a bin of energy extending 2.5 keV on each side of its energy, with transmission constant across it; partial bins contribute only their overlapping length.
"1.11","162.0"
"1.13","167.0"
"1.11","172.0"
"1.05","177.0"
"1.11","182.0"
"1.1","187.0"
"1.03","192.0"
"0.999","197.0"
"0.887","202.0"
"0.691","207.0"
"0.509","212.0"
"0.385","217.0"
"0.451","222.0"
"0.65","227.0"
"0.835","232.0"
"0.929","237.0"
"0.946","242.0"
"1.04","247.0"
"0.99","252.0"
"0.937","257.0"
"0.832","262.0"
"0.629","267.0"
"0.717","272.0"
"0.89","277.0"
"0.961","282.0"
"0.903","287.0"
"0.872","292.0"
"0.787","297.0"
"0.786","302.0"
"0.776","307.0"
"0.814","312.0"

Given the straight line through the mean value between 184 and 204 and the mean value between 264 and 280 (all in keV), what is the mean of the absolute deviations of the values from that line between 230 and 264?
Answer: 0.11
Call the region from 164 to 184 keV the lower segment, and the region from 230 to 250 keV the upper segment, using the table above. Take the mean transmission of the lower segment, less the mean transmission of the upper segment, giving 0.16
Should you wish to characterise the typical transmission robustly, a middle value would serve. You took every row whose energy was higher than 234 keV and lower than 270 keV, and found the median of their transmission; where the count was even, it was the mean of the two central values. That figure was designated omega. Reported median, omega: 0.94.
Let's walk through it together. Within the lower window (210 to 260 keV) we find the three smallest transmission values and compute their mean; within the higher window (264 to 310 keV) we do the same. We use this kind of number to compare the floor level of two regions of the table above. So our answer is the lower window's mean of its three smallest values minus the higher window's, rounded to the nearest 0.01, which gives -0.26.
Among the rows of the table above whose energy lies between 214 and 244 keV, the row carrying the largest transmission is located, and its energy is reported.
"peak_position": 242.0 keV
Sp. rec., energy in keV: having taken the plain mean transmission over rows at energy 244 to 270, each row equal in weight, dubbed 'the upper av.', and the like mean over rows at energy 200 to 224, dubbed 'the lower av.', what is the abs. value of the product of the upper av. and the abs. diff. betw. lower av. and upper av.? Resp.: 0.267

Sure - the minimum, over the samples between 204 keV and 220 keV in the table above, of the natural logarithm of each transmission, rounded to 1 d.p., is -1.0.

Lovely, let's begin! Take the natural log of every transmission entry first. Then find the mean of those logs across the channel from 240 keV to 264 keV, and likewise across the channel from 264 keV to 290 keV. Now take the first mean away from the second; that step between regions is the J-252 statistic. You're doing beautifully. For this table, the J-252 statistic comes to -0.2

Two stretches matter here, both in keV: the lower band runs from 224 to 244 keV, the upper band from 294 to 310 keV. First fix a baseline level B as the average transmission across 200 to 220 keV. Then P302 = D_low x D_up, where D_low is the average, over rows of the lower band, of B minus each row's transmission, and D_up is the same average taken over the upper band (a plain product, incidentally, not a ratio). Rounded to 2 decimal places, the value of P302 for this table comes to 0.04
